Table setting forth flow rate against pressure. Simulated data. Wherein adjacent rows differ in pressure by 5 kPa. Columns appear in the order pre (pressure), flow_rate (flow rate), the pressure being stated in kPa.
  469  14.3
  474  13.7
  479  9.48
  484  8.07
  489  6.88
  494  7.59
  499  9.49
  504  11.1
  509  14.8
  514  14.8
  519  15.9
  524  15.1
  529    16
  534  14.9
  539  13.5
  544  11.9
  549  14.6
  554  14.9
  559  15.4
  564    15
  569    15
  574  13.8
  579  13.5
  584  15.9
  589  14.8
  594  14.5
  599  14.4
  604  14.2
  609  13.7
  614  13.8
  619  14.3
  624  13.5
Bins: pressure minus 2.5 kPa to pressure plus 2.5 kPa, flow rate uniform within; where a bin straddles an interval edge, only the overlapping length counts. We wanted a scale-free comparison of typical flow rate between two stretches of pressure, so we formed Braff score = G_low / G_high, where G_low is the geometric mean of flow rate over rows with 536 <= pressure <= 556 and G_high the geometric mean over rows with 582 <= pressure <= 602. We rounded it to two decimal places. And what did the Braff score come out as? 0.92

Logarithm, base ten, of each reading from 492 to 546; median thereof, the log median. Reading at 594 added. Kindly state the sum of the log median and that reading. 15.7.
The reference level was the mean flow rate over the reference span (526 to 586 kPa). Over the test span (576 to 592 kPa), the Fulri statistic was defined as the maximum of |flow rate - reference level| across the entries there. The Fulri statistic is 1.4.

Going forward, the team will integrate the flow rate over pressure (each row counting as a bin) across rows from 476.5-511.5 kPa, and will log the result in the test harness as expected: 337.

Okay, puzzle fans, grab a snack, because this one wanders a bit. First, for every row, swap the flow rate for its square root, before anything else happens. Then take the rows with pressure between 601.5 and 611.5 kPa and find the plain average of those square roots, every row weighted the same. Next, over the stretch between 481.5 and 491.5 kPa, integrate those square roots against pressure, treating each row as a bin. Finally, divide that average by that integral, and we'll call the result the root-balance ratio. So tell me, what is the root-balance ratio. 0.137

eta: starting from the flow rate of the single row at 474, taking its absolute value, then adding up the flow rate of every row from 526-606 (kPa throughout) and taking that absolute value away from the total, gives 219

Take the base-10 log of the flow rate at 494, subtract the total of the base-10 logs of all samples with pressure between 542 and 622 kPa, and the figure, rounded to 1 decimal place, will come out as -17.6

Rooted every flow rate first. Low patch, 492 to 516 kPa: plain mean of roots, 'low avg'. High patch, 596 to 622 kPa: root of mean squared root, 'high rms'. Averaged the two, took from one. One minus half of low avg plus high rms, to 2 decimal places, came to -2.56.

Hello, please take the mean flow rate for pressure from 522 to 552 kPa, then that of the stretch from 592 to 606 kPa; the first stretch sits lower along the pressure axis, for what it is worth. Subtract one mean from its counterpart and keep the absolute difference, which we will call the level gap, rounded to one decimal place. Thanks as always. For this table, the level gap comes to 0.0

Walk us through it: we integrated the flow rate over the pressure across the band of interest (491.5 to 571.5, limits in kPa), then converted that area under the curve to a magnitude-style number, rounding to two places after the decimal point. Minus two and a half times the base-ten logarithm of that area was -7.60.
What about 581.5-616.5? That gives -6.76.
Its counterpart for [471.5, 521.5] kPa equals -6.87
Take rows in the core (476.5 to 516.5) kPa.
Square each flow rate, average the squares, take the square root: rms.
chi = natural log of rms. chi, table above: 2.37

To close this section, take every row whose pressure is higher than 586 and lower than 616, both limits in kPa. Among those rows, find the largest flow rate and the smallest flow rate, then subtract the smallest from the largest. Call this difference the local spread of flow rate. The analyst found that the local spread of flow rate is 1.1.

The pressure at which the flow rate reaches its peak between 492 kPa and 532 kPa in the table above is 529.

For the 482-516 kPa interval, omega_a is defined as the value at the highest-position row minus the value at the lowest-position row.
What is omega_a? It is 6.7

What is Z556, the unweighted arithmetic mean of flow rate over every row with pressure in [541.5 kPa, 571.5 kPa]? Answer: 14.5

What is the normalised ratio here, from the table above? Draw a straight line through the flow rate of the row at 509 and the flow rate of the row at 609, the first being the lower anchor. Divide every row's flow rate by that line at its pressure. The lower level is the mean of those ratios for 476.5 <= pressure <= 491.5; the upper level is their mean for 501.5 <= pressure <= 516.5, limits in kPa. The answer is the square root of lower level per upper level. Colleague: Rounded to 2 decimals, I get 0.77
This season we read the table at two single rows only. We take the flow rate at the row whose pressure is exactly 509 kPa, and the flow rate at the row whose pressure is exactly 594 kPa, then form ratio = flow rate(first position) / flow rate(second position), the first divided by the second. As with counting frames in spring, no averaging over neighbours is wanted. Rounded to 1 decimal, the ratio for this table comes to 1.0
